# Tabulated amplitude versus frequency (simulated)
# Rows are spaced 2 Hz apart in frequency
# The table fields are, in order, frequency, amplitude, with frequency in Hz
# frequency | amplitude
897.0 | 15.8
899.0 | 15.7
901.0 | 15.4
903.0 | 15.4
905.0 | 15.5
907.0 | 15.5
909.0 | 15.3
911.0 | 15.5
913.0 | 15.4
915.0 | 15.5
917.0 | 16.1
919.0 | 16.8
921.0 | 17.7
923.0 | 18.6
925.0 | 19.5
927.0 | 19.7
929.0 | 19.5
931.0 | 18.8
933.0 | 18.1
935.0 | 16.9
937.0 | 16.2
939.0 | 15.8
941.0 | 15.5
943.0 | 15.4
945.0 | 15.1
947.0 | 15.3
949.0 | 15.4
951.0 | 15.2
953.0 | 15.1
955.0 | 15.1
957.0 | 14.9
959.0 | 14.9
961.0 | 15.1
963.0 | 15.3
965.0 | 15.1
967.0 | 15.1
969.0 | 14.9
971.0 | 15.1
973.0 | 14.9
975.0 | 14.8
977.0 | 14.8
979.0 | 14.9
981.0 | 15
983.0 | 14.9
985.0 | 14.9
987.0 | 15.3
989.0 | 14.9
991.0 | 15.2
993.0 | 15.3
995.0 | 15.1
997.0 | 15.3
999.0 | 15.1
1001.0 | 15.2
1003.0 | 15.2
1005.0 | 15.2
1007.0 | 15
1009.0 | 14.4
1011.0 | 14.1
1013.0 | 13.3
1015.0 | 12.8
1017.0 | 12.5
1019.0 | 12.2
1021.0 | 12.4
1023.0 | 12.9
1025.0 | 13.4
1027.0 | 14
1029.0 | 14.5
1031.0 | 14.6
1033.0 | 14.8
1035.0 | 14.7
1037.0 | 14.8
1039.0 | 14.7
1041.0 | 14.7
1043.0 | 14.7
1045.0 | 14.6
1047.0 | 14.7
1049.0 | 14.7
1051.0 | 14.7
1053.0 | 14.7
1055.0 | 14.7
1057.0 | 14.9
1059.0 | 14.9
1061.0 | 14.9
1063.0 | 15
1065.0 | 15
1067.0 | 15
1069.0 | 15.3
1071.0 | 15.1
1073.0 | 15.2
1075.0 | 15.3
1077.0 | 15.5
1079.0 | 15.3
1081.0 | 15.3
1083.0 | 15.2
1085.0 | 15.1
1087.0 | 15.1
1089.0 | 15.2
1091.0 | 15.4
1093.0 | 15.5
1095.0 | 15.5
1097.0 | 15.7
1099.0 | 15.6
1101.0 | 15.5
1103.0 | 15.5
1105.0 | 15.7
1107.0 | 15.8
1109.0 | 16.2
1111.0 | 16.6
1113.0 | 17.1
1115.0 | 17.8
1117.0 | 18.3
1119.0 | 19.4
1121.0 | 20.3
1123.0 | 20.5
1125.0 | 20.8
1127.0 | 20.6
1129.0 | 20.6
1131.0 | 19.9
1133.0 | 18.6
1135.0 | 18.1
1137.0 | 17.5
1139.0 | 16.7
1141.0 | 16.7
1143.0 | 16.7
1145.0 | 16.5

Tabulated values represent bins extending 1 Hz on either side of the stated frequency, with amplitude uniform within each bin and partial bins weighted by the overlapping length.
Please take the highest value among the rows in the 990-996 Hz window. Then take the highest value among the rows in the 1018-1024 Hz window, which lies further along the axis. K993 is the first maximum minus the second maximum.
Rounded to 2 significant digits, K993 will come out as 2.4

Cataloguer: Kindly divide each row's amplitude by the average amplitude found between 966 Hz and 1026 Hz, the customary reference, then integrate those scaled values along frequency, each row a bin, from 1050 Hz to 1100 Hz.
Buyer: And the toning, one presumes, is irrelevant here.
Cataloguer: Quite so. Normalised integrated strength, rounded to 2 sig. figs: 52 Hz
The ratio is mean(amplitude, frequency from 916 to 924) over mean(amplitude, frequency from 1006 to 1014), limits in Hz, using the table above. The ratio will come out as 1.22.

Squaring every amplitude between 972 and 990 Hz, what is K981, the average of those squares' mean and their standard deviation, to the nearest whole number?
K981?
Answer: 114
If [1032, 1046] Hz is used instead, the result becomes 109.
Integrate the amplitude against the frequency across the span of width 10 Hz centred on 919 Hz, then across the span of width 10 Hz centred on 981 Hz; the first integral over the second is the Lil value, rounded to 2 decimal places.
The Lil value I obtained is 1.14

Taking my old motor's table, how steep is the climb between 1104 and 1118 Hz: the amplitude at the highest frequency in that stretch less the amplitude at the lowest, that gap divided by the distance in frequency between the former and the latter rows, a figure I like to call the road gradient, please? 0.22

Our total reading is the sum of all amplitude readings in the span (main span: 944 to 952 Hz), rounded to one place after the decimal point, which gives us 61.0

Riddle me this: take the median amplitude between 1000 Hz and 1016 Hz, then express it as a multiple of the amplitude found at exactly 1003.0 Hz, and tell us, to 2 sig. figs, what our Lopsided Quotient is 0.97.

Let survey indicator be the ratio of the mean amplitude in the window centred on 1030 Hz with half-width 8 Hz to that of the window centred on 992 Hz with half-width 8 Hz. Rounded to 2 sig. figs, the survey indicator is 0.94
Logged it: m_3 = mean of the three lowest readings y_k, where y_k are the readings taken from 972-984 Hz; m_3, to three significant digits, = 14.8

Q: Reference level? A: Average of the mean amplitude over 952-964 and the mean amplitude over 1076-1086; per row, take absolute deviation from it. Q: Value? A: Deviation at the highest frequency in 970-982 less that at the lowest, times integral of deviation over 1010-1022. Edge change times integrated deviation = 2.7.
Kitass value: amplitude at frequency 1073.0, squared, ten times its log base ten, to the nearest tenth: 23.6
